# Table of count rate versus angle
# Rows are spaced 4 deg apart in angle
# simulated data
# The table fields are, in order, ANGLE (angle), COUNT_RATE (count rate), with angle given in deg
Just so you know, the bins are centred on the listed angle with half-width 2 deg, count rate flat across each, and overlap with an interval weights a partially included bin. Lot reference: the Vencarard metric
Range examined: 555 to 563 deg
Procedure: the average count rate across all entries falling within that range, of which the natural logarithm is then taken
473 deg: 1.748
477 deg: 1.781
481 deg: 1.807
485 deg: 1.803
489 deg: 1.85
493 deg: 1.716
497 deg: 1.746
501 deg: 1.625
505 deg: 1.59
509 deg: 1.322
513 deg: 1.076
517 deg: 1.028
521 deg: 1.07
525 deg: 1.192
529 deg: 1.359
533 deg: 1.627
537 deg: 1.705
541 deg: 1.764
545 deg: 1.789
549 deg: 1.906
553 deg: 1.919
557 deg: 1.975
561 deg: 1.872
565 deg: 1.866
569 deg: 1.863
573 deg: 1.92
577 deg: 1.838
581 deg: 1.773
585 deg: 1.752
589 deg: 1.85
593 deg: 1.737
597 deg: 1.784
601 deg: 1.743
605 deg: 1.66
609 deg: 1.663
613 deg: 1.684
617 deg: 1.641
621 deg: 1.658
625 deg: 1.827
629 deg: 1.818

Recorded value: 0.65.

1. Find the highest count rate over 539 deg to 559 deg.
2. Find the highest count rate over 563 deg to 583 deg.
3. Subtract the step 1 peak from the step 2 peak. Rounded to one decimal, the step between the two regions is -0.1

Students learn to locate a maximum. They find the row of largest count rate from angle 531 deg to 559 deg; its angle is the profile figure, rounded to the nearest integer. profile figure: 557 deg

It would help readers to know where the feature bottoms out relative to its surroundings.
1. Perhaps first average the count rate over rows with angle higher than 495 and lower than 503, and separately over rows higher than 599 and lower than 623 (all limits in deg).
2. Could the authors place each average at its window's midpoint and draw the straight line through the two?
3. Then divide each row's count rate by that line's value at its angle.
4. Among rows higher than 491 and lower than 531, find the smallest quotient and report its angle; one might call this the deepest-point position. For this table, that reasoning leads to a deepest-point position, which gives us 517 deg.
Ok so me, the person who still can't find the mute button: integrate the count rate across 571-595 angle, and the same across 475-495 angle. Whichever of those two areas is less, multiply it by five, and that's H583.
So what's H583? 179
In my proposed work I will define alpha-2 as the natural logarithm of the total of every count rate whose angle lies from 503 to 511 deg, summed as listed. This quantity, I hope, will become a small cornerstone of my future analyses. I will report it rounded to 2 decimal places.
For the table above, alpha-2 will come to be 1.07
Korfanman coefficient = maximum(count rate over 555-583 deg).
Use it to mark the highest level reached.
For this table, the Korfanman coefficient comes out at 1.975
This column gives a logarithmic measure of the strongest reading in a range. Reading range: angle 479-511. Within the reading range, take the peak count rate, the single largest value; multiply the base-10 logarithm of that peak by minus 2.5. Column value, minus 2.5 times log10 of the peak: -0.67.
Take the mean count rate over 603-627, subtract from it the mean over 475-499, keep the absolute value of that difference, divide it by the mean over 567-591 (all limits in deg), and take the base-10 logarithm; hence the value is -1.3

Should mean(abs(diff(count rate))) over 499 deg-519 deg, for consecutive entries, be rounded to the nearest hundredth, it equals 0.15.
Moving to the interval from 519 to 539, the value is 0.16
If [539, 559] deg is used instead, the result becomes 0.05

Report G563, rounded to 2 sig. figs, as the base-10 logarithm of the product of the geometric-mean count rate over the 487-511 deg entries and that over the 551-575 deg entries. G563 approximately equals 0.49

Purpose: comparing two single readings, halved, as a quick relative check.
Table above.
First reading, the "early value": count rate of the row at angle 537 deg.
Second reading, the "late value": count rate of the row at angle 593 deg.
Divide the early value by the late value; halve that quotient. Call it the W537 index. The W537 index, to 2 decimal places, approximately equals 0.49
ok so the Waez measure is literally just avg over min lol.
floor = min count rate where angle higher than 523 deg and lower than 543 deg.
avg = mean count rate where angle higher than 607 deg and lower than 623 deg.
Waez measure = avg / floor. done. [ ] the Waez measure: 1.4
